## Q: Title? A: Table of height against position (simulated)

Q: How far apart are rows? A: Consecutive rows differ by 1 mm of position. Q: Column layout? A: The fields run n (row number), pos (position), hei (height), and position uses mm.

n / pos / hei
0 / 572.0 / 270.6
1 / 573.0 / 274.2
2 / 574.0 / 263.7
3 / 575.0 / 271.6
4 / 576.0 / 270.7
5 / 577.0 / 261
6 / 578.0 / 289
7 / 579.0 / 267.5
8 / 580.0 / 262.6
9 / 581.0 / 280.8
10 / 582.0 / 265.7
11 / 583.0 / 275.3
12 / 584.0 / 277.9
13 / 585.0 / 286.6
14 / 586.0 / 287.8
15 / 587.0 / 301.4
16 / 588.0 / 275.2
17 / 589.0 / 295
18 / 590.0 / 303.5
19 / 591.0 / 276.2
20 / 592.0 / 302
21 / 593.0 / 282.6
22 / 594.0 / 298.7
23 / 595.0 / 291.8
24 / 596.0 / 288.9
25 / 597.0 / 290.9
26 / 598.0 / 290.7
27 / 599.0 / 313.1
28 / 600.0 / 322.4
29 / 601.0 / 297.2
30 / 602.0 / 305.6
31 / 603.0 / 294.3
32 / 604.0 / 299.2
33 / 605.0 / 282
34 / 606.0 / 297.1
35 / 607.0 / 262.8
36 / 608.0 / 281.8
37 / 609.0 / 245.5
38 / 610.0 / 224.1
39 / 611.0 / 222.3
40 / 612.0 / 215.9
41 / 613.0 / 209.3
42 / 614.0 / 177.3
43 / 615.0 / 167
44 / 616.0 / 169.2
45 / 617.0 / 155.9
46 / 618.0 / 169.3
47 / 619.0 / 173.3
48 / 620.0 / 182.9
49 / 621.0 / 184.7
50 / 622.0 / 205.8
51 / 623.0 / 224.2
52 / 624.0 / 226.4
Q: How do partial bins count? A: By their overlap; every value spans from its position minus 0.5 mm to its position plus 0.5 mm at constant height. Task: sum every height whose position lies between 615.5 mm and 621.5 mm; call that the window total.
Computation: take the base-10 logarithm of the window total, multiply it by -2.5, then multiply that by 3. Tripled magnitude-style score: -22.6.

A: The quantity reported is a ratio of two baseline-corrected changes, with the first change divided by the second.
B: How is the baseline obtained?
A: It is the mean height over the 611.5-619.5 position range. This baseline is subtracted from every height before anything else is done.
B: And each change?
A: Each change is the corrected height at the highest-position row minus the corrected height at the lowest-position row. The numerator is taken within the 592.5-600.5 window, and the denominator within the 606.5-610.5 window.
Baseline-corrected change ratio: -1.0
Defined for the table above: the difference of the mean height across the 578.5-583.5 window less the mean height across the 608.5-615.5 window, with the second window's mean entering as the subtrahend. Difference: 62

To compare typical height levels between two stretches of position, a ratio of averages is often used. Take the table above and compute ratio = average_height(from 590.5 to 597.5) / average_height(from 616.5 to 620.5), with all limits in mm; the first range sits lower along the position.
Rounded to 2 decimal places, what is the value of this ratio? 1.70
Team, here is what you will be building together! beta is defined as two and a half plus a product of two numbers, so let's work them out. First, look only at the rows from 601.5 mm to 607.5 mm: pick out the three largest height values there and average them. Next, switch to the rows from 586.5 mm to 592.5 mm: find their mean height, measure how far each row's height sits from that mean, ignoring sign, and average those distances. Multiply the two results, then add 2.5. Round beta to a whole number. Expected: 3313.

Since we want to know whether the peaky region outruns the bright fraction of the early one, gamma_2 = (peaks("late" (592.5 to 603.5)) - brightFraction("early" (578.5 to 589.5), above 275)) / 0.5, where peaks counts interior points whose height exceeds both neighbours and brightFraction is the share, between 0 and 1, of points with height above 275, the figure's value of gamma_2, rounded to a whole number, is 7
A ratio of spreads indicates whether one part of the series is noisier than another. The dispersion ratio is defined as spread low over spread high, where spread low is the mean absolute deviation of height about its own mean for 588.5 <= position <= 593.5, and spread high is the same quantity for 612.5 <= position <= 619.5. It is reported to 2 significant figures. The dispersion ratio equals 0.93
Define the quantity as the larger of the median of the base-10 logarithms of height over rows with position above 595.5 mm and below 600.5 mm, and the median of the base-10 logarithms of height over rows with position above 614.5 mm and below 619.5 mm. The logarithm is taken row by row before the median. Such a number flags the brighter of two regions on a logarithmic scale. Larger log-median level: 2.46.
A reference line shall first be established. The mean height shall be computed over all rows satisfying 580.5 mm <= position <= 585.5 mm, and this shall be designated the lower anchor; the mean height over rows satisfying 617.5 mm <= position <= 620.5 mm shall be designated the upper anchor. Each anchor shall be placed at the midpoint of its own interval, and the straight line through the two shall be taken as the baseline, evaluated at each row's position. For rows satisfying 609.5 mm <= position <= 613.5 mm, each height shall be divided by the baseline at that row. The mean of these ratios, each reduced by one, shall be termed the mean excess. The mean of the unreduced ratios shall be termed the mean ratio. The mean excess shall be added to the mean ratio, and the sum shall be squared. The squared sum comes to 1.48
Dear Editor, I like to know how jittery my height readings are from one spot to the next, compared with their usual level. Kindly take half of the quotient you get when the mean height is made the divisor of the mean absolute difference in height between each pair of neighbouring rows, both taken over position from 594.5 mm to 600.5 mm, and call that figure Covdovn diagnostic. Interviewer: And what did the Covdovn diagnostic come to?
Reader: 0.012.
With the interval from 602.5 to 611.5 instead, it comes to 0.035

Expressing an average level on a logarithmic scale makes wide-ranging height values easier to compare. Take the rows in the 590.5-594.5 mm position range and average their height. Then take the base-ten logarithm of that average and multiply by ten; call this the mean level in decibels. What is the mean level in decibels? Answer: 24.6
